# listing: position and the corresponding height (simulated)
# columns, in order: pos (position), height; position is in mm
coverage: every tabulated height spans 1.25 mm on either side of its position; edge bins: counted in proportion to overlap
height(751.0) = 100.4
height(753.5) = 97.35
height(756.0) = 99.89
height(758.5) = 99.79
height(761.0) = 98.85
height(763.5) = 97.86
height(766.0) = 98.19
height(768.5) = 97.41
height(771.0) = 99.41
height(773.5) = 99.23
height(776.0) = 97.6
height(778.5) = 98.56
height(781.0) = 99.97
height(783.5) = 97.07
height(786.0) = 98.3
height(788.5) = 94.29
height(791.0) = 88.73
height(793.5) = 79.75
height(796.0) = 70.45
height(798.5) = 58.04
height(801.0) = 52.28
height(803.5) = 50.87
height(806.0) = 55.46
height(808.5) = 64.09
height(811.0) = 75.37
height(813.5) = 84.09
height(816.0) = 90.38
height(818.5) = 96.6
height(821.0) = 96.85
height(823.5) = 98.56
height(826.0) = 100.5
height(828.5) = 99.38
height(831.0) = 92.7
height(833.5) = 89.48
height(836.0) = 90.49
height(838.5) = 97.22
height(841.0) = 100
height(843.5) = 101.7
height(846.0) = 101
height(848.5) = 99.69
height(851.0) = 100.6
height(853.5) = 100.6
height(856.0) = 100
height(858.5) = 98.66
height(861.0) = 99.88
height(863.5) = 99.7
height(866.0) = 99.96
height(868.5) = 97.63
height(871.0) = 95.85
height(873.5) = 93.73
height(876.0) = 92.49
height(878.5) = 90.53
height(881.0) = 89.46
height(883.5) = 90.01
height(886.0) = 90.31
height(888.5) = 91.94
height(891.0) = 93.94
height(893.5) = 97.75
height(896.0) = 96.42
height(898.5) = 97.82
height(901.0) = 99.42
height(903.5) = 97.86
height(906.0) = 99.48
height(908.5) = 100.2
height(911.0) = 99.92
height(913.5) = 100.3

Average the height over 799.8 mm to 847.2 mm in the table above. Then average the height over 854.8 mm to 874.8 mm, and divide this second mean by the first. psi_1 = 1.14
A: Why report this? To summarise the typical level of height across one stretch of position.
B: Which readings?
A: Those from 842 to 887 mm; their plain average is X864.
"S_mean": 96.8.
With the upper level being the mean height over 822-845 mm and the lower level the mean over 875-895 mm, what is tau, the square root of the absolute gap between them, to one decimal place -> 2.1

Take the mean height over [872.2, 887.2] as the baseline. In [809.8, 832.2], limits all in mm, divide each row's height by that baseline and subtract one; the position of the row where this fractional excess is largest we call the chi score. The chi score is 826.0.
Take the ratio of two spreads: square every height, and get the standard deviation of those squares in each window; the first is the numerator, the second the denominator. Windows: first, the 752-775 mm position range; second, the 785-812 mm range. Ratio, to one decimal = 0.1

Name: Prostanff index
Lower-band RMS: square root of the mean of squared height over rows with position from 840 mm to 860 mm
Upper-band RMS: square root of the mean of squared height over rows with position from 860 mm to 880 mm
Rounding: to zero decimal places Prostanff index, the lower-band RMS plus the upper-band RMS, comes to 197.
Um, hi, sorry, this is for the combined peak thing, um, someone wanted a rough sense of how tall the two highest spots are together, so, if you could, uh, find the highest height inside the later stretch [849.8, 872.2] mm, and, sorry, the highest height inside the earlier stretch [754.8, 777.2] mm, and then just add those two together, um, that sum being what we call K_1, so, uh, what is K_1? 200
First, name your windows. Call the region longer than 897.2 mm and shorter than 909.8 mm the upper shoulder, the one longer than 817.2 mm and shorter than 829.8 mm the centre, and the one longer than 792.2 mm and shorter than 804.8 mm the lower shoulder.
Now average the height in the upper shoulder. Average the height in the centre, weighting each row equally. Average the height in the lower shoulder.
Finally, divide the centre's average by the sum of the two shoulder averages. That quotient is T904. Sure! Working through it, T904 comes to 0.610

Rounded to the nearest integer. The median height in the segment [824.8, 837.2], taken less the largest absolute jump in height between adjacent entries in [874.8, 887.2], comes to 91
